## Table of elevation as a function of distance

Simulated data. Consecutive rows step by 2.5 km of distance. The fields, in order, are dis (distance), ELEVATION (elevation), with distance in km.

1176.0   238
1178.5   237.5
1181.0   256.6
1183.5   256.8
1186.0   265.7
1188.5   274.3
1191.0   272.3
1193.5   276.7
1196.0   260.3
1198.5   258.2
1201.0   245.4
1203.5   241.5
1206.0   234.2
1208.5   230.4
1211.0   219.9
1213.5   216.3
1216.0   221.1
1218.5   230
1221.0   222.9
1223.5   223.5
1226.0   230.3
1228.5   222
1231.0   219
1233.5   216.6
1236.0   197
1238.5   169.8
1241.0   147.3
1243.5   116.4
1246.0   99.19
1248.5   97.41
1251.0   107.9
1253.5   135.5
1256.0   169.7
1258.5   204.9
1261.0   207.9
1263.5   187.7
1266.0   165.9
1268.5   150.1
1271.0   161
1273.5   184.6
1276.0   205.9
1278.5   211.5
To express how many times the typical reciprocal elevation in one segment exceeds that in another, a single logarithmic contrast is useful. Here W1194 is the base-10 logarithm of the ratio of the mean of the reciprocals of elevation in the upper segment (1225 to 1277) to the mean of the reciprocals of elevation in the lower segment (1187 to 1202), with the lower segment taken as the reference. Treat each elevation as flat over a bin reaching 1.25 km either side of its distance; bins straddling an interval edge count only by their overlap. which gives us 0.22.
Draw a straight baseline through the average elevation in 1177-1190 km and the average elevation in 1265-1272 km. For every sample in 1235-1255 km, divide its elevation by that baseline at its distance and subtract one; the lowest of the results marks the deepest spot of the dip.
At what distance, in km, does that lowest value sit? 1248.5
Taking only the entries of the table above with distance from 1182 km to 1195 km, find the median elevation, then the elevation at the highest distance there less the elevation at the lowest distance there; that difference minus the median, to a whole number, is -252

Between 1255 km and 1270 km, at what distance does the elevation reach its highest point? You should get 1261.0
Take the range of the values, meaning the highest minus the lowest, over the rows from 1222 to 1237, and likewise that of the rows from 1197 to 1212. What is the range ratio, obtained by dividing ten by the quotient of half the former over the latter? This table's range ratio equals 23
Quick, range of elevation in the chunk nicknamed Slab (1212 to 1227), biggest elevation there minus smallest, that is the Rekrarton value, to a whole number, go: 14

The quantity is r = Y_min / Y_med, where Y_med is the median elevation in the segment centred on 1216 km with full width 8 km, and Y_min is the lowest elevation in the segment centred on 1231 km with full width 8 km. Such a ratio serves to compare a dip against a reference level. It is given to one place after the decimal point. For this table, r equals 1.0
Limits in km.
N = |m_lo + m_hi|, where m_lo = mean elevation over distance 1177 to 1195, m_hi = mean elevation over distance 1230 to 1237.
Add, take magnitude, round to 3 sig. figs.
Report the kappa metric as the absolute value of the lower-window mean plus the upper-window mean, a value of 474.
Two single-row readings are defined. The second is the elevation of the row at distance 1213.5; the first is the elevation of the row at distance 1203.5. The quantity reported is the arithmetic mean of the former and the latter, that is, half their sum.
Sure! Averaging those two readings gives 229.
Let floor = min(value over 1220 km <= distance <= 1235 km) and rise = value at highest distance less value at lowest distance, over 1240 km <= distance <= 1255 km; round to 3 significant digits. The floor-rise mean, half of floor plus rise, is 102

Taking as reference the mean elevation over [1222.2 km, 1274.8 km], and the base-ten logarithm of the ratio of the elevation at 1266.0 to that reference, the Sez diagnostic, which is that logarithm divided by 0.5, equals -0.03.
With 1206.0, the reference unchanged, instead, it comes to 0.27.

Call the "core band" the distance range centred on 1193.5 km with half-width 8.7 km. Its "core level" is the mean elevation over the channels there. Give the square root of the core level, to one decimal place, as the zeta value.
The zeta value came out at 16.3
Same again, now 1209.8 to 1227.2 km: 14.9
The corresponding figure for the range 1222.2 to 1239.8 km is 14.5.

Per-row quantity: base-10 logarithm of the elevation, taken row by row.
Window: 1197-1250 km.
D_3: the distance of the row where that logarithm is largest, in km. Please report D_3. 1198.5 km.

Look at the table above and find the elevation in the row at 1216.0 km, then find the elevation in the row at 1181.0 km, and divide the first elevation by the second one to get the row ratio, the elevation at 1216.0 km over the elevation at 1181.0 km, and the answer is 0.86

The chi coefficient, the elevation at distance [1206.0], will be 234.2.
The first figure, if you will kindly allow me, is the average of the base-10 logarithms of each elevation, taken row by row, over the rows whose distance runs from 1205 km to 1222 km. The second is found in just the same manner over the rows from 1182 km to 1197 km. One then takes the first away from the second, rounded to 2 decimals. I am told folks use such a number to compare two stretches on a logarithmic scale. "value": 0.08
